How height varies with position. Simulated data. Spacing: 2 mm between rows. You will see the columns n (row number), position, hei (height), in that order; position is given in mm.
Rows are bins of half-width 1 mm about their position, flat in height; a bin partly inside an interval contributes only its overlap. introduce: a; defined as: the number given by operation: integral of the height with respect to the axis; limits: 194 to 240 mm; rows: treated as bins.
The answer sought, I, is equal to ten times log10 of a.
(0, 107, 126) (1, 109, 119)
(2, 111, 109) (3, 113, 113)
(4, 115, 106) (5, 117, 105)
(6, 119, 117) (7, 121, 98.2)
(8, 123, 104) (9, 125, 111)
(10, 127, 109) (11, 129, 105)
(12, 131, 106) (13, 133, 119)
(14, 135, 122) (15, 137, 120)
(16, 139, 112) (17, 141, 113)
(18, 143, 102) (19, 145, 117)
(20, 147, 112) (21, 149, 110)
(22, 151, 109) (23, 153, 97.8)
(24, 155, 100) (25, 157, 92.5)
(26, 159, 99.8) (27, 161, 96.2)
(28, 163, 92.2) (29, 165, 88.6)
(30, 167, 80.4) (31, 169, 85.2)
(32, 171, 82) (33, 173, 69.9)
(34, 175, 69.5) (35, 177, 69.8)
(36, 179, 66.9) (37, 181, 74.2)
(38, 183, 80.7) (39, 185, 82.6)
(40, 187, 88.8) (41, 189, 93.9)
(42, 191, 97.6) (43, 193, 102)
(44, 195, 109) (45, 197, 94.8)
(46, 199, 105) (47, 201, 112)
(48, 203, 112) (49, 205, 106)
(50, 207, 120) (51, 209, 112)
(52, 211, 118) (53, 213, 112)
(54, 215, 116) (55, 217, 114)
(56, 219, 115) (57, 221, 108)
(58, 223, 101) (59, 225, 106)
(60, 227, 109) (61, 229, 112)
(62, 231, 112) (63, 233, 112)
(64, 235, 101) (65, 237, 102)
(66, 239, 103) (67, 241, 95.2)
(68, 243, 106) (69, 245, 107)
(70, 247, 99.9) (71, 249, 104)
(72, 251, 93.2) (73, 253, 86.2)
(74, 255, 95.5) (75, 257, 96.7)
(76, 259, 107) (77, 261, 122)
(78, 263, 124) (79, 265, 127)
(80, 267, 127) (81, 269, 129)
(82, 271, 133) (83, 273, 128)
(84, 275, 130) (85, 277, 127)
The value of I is 37.0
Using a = 5024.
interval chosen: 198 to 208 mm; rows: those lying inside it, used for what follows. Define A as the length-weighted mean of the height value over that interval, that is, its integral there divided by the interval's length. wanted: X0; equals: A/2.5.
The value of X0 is 44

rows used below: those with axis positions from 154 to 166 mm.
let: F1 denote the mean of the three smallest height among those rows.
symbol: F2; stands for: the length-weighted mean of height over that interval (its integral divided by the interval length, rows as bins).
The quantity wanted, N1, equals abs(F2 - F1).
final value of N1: 4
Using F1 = 91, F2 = 95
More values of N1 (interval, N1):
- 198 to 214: 4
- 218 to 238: 6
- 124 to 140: 6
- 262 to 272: 2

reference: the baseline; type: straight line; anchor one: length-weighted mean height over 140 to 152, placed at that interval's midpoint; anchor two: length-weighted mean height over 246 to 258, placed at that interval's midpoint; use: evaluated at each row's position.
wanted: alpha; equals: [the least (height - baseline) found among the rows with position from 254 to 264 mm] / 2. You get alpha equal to 0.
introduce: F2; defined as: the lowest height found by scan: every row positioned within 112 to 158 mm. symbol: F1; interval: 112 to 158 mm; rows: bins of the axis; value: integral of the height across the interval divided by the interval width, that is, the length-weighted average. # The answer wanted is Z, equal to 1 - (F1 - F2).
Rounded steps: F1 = 109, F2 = 92.5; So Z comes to -15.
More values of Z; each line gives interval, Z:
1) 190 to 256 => -19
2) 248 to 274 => -26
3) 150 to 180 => -19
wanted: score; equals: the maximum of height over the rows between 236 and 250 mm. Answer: 107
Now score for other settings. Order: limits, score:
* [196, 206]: 112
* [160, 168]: 96.2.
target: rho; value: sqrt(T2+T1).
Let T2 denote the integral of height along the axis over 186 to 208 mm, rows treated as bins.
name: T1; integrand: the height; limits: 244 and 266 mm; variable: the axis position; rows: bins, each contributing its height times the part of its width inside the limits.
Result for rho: 67.9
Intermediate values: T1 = 2325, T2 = 2282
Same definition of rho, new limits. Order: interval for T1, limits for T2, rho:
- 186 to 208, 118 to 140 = 68.8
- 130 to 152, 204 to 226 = 70.3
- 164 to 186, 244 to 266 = 63.4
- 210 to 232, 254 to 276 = 71.3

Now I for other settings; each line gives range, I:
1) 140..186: 36.2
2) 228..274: 37.0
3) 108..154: 37.1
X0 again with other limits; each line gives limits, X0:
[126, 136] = 45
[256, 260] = 41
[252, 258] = 37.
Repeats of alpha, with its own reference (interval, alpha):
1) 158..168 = -14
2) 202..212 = 2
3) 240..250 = -1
